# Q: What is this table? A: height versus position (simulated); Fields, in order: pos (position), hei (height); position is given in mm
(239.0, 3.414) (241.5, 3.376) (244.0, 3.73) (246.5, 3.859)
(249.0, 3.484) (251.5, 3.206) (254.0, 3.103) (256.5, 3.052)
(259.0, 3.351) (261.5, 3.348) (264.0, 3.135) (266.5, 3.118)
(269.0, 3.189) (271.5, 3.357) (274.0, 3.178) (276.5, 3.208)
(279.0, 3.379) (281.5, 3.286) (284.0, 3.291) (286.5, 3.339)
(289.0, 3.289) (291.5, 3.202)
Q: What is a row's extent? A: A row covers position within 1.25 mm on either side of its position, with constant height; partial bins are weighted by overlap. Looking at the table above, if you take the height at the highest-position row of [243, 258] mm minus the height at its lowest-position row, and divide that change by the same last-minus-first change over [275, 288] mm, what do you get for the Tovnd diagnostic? -5.2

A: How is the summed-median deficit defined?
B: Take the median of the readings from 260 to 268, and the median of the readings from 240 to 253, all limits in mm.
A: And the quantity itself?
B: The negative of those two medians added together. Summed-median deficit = -6.62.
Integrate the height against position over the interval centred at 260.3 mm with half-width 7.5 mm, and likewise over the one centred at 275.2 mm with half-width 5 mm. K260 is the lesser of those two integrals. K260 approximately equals 33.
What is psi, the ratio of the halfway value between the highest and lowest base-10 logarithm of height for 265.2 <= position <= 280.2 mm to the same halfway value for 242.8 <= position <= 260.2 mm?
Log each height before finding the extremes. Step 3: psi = 0.95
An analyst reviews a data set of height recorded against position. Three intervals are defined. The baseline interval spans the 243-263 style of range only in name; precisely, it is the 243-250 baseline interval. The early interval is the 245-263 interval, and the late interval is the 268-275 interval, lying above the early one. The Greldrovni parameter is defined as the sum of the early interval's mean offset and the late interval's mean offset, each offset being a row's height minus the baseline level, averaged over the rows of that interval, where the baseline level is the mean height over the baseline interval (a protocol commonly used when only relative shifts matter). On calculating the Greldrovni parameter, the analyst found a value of -0.80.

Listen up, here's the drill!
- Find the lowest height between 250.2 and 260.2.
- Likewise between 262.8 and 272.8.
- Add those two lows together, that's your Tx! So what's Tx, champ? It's 6.17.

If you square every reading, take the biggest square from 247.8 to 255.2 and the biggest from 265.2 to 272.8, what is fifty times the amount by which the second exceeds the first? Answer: -43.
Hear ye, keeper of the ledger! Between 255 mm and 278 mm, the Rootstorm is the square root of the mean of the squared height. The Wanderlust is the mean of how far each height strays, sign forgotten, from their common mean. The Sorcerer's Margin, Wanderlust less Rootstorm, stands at -3.13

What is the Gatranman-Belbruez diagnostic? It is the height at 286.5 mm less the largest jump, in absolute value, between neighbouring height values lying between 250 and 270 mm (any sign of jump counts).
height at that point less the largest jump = 3.04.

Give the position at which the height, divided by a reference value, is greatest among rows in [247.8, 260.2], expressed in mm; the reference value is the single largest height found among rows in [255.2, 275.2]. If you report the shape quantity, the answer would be 249.0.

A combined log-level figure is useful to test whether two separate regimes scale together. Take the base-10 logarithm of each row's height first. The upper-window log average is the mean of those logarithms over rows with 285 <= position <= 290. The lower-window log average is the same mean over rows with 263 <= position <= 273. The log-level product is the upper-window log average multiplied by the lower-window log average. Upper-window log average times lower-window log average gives 0.263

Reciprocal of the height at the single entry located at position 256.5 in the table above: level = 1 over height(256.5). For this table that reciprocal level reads 0.328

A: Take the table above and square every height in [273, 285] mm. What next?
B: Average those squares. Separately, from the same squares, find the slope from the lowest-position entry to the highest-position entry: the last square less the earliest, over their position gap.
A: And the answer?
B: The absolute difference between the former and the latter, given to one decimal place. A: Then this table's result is 10.6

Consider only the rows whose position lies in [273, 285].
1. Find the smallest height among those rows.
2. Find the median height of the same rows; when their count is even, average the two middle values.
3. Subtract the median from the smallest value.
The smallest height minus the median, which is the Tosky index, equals -0.11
